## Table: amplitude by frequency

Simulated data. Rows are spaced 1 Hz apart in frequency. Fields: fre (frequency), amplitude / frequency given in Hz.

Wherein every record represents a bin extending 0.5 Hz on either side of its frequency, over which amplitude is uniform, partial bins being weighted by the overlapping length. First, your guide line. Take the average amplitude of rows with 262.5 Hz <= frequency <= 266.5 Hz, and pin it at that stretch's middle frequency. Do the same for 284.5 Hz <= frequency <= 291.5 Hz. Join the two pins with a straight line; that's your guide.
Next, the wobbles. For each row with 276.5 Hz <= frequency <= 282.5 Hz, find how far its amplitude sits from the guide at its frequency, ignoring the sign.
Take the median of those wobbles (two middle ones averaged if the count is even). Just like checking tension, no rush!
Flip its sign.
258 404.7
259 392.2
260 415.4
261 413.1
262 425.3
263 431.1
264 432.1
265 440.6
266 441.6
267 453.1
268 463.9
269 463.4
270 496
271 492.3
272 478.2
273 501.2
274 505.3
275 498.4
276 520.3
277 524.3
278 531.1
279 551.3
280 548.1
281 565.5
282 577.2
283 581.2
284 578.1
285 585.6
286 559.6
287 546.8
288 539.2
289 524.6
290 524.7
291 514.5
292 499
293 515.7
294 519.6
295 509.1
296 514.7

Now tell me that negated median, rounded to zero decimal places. -46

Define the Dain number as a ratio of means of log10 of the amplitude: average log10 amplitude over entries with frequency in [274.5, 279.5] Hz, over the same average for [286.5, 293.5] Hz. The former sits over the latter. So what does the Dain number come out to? 1.00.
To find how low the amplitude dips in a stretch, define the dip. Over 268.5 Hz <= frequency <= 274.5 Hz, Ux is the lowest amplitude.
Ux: 463.4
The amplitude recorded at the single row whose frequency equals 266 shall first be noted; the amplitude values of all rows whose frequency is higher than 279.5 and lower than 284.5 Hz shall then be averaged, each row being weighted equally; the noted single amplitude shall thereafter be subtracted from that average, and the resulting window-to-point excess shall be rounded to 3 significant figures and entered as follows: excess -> 128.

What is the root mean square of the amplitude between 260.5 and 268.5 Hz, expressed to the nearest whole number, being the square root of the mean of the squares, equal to 438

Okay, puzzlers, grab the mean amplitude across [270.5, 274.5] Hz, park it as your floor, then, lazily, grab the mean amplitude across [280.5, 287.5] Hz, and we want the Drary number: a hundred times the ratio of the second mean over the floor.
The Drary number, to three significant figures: 115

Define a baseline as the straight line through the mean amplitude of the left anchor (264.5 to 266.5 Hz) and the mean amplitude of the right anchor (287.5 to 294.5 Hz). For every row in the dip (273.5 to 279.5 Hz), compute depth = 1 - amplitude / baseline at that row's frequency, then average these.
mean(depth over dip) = -0.10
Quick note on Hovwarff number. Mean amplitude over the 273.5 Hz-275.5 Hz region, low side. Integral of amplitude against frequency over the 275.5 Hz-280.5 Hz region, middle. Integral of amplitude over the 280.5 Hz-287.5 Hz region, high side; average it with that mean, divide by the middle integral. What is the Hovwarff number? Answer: 0.84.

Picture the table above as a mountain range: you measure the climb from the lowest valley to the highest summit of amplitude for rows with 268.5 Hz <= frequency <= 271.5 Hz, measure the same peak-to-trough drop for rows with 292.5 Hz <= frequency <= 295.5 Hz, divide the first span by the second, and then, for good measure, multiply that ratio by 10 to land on 31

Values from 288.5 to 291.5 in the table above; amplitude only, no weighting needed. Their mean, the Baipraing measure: 521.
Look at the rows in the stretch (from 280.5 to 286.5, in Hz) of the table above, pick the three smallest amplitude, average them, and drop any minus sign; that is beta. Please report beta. 567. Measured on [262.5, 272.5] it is 435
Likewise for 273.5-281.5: 508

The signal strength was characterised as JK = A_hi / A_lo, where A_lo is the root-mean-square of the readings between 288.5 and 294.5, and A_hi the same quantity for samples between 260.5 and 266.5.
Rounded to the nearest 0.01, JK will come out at 0.83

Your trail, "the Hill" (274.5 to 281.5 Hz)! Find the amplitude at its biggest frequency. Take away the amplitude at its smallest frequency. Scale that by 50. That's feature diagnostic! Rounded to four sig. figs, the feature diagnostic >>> 3355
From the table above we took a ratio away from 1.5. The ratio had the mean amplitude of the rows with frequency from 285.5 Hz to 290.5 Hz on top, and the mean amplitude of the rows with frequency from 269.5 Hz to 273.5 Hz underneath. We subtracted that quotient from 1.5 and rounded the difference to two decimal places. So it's 0.40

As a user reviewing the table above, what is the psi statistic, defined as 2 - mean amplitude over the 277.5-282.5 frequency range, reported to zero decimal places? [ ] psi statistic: -553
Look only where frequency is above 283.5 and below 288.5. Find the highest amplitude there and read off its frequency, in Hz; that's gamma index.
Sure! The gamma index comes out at 285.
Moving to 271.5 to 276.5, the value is 276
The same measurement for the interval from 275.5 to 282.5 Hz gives 282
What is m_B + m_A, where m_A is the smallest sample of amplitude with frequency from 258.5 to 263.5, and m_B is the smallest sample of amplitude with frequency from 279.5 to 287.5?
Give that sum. 939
